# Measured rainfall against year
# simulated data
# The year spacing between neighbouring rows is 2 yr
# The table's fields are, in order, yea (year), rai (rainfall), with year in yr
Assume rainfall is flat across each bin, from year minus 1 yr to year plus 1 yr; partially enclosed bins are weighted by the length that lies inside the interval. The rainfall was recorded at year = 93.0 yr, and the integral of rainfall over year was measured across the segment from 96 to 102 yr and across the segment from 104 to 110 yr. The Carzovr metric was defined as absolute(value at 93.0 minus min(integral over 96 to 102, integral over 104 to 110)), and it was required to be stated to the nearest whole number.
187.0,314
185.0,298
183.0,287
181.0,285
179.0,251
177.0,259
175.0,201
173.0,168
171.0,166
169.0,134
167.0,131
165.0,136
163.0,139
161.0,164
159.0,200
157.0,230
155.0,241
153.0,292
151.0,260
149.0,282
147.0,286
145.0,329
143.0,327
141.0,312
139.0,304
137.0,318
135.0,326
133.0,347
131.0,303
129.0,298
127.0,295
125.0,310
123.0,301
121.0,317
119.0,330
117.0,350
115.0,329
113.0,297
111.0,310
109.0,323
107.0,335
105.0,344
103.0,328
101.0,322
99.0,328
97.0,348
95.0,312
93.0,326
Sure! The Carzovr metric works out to 1670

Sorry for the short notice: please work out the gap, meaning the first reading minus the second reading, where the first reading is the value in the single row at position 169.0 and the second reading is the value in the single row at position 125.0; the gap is -176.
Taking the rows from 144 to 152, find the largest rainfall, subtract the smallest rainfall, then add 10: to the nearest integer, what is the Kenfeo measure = 79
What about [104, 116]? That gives 57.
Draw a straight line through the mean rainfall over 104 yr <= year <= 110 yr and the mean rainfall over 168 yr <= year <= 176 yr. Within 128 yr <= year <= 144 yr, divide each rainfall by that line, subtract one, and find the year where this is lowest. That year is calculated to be 129.0 yr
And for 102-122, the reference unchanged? 113.0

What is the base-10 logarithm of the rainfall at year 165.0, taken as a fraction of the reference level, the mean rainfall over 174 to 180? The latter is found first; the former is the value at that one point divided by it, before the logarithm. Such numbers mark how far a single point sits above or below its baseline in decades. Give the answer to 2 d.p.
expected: -0.24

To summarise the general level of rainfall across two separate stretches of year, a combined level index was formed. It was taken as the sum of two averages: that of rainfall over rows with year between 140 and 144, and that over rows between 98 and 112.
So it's 647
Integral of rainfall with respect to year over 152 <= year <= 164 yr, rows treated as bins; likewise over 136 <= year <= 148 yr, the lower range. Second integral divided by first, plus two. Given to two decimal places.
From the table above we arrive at 3.48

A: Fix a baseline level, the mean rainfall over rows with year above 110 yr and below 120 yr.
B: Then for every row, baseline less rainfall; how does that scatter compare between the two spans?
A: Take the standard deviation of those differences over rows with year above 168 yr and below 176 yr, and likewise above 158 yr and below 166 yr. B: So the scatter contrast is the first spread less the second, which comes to -2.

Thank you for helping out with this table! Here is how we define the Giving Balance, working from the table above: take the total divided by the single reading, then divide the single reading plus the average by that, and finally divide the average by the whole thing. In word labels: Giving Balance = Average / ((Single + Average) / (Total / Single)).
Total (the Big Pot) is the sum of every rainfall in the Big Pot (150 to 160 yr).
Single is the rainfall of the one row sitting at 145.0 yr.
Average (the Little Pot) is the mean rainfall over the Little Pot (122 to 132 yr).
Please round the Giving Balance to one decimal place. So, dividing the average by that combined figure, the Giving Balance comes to 1.8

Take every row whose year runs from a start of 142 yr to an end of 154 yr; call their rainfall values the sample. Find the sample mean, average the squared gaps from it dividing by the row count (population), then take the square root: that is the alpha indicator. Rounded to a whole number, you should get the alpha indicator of 25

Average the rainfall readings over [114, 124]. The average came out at 325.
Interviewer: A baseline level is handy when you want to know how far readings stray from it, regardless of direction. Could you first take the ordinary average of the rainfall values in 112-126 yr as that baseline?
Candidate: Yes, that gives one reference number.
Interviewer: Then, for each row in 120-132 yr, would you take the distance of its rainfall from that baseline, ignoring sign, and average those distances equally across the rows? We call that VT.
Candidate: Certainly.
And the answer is 15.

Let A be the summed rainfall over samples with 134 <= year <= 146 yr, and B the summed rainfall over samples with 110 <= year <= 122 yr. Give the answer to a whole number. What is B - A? 17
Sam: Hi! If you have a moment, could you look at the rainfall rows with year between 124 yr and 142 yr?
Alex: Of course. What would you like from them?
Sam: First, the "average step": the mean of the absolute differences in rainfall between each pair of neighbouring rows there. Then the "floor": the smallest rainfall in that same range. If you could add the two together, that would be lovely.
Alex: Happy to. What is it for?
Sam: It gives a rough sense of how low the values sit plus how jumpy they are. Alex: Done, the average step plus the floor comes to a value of 310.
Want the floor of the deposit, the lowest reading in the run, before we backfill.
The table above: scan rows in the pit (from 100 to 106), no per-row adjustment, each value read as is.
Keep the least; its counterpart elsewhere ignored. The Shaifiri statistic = 322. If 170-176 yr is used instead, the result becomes 166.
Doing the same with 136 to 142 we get 304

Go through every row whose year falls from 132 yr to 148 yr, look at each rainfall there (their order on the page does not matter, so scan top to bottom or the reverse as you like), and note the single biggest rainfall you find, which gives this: 347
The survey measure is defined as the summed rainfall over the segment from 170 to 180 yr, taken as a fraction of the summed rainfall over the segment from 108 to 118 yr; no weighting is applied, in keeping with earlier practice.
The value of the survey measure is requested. 0.65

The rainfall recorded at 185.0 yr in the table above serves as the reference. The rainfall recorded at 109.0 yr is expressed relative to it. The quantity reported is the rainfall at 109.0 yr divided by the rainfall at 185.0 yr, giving 1.08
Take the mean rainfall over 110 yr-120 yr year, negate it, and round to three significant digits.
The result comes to -323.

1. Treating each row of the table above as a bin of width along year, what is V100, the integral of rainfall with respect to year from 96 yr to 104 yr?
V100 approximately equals 2652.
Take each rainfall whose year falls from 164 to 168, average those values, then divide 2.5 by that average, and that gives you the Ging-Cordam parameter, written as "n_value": 0.0187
